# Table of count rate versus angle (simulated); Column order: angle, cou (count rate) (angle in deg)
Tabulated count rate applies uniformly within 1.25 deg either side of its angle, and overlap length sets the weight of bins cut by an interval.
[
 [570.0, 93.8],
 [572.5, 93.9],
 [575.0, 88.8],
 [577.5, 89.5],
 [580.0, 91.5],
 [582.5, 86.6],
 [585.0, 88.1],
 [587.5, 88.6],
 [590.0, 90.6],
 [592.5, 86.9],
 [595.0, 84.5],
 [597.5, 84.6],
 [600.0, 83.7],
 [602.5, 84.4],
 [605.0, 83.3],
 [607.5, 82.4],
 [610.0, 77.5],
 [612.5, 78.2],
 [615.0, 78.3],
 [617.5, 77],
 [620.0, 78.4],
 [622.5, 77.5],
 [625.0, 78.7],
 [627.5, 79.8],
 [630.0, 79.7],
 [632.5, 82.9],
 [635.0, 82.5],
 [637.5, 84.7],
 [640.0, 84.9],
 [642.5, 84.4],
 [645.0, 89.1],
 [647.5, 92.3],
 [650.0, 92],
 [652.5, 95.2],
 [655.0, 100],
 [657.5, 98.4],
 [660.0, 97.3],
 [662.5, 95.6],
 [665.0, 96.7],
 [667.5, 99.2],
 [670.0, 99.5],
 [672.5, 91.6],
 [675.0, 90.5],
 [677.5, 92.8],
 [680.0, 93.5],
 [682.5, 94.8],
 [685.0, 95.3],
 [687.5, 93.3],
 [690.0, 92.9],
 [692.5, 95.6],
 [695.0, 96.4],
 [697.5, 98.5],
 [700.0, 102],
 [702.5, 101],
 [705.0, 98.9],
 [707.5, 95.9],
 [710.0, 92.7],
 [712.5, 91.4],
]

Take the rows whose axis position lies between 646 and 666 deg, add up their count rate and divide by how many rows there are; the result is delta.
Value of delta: 95.9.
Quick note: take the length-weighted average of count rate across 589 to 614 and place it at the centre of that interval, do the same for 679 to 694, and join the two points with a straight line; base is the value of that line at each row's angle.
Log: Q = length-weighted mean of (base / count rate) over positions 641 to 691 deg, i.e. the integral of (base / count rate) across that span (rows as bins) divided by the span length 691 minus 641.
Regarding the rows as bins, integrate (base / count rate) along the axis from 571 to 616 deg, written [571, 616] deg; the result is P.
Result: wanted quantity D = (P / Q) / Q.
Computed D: 46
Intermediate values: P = 43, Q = 0.97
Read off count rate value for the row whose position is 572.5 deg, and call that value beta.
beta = 93.9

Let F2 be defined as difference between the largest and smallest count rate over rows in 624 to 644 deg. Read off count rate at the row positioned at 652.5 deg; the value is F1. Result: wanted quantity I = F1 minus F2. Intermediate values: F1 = 95.2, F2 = 6.2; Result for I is 89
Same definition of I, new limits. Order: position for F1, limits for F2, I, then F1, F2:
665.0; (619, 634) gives 91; 96.7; 5.4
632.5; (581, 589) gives 81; 82.9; 2.0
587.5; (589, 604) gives 82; 88.6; 6.9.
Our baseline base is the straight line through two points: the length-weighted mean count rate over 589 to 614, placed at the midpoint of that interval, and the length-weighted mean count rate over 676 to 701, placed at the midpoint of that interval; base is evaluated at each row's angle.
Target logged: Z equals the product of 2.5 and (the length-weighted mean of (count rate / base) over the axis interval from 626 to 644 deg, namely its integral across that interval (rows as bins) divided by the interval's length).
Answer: 2.35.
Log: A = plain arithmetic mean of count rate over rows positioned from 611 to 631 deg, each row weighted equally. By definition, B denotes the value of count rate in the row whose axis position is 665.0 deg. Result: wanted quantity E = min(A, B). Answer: 78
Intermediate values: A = 78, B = 96.7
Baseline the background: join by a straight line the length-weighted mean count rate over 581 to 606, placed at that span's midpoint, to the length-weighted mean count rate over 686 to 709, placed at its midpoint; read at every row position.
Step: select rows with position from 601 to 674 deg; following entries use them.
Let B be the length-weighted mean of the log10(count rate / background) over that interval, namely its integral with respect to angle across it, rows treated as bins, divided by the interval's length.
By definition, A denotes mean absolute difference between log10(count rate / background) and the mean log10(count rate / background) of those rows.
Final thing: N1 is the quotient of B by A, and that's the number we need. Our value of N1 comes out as -0.8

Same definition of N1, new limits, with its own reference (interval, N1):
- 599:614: -2.1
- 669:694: -0.9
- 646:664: 1.5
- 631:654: -1.1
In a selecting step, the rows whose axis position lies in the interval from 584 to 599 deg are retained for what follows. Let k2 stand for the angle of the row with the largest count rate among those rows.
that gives 590.0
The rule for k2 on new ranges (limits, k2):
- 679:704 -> 700.0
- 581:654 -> 652.5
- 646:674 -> 655.0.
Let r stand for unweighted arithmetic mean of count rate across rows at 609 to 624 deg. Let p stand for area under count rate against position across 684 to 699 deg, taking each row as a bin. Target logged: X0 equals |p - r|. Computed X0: 1354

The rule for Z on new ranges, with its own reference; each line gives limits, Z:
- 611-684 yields 2.46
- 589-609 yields 2.55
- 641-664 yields 2.59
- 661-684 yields 2.55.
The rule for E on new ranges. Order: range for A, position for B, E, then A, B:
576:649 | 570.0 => 84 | 84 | 93.8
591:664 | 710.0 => 85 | 85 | 92.7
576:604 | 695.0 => 87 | 87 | 96.4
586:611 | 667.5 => 85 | 85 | 99.2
